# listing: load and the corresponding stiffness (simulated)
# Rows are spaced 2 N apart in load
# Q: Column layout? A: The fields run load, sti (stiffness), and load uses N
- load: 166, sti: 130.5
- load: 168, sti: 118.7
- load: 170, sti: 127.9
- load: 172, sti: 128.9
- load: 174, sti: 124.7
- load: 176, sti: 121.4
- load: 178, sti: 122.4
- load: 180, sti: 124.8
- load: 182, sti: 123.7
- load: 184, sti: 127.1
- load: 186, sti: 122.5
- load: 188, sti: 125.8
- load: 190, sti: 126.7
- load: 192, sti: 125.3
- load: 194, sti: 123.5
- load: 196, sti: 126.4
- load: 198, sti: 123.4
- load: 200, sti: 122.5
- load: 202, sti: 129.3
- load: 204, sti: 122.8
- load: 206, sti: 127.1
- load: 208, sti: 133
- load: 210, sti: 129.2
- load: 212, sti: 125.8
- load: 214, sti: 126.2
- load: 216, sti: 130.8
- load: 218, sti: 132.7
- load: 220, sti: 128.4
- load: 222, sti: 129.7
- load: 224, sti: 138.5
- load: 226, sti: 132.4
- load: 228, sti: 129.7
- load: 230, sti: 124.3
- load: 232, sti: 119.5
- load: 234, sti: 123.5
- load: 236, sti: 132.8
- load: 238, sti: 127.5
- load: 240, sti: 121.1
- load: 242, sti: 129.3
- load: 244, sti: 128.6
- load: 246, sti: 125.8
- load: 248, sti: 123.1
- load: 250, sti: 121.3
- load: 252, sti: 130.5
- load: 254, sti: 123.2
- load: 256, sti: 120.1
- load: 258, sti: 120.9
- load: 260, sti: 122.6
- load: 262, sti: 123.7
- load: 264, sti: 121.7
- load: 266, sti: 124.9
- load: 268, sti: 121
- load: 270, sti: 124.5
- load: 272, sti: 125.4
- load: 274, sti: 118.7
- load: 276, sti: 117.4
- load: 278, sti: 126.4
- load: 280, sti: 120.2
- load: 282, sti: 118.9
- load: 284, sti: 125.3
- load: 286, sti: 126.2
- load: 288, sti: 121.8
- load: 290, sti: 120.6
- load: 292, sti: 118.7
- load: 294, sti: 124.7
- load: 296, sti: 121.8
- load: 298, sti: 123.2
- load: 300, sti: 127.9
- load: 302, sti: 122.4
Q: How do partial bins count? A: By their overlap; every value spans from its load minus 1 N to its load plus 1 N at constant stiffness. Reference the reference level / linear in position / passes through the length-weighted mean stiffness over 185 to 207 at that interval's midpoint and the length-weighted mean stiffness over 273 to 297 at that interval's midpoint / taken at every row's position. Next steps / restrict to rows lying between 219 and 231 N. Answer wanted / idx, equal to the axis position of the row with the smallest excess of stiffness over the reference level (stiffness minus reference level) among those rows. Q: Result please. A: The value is 230 N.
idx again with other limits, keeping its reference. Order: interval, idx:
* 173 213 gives 176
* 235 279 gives 276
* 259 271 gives 268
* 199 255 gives 232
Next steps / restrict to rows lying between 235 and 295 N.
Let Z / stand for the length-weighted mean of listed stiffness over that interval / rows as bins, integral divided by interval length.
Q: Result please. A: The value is 124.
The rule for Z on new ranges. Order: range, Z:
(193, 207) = 125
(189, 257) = 127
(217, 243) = 128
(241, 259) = 125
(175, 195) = 124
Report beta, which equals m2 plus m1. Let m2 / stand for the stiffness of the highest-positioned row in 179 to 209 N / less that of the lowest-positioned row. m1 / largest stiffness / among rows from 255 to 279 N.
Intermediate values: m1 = 126.4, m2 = 8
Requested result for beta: 135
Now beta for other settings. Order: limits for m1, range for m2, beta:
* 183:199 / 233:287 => 130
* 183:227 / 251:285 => 133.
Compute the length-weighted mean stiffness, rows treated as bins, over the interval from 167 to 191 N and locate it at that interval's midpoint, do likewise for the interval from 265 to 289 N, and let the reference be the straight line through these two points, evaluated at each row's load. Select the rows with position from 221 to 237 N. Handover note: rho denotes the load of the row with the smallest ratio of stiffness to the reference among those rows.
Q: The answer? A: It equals 232 N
